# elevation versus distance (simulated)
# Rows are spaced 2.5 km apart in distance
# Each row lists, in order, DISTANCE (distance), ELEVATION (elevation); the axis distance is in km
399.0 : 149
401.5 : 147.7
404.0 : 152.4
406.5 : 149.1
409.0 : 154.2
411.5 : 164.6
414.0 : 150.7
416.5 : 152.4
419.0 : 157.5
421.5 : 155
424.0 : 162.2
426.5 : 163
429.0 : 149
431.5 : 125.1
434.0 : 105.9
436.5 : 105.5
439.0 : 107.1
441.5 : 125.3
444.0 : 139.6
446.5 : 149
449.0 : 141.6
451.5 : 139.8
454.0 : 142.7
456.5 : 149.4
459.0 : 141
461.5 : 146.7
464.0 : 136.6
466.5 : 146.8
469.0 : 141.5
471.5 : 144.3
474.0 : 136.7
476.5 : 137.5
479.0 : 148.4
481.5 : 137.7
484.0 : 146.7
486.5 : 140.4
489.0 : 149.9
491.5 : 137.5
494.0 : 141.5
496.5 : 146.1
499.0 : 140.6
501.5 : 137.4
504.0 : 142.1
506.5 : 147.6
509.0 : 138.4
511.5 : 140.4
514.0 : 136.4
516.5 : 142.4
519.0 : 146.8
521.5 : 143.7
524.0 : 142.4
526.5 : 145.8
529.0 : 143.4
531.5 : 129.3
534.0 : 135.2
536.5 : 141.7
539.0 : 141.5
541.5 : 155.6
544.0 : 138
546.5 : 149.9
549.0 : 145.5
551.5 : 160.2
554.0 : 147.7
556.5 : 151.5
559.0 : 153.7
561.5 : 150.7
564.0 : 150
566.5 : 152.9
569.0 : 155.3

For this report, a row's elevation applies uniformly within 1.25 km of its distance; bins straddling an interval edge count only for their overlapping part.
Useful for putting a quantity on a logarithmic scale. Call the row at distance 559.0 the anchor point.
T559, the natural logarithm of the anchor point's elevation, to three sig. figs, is 5.04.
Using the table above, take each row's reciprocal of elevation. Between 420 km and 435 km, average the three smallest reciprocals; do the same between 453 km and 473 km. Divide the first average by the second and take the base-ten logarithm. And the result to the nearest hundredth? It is -0.03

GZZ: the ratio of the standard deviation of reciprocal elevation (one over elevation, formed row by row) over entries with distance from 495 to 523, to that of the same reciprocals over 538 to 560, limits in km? 0.60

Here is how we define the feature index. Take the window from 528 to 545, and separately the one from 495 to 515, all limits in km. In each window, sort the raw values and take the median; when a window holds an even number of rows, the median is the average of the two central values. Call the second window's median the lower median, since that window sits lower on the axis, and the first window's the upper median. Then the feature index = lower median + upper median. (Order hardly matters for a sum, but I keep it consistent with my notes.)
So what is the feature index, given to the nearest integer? 282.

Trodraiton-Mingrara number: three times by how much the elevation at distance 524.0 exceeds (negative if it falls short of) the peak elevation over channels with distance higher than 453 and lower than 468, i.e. -21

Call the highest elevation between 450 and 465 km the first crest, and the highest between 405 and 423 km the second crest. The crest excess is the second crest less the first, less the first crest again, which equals -134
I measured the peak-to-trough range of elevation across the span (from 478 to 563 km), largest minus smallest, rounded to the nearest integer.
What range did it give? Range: 31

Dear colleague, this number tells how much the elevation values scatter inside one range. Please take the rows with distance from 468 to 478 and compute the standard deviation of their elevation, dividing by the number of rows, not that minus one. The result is 3.1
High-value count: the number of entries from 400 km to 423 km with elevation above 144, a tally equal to 9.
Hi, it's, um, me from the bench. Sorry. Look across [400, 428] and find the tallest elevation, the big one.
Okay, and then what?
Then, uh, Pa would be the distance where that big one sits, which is 411.5 km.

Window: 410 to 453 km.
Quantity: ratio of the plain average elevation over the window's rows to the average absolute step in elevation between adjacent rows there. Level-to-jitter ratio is 15.9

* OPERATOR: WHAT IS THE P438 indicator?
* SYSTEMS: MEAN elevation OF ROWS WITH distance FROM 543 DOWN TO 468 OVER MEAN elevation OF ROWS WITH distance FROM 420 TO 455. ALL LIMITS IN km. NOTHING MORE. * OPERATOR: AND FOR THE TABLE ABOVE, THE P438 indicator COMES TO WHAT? 1.04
